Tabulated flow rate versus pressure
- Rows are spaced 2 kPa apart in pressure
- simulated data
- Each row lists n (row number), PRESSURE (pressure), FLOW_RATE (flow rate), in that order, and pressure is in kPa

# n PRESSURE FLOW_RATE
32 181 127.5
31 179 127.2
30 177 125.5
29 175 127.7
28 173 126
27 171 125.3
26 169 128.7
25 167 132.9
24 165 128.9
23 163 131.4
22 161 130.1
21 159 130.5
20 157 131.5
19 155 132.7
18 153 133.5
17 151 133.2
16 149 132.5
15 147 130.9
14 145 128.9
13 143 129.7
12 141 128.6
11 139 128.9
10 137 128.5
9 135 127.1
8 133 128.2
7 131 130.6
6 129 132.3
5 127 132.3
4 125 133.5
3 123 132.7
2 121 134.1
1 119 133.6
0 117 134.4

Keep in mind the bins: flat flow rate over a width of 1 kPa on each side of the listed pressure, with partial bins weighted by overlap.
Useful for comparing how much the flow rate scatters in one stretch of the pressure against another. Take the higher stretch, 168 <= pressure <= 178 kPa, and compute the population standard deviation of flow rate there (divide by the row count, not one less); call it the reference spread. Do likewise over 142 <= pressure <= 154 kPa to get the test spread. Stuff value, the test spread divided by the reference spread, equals 1.3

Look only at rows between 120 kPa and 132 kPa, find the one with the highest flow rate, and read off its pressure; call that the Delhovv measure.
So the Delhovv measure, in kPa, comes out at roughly 121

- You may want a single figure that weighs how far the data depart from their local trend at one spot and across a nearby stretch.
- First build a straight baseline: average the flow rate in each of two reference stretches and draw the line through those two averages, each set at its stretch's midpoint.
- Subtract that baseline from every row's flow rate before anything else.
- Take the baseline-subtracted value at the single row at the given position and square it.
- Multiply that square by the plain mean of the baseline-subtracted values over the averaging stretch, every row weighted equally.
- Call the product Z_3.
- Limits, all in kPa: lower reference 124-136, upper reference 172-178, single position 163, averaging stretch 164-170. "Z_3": 45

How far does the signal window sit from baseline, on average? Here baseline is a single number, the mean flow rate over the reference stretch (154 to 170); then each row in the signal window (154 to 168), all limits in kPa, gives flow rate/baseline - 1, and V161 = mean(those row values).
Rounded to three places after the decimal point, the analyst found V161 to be 0.002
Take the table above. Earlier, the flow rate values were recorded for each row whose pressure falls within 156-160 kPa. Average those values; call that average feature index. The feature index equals 131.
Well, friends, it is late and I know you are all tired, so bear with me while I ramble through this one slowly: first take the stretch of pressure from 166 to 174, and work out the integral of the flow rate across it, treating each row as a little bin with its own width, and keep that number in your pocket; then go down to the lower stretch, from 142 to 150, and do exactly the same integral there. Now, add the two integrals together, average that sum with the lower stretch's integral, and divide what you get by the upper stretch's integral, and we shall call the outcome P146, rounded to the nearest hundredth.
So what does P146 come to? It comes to 1.52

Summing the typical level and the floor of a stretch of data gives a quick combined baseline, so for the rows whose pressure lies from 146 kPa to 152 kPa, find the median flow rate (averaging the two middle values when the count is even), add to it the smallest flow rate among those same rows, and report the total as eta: 263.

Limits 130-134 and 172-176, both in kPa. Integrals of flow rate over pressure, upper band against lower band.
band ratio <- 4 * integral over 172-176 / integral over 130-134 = 3.92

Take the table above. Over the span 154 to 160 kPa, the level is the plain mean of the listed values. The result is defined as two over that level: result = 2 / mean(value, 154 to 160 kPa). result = 0.0152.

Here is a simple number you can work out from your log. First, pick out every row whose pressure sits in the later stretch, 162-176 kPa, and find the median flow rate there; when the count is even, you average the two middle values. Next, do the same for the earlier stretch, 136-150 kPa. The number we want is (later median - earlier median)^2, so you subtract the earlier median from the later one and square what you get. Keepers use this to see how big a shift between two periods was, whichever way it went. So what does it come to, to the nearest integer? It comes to 0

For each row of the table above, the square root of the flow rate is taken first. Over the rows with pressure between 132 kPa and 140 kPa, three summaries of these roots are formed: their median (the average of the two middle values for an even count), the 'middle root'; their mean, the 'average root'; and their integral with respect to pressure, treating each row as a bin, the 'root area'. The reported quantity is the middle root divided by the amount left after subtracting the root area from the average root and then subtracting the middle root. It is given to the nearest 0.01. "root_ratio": -0.13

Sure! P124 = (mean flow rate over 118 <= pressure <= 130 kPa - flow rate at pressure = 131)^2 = 6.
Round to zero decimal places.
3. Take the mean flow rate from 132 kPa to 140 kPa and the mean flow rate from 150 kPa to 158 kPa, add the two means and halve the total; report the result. 130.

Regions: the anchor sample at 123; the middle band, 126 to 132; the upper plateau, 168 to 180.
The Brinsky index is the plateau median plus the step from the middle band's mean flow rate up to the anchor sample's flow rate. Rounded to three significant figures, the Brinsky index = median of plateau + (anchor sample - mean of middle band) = 128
